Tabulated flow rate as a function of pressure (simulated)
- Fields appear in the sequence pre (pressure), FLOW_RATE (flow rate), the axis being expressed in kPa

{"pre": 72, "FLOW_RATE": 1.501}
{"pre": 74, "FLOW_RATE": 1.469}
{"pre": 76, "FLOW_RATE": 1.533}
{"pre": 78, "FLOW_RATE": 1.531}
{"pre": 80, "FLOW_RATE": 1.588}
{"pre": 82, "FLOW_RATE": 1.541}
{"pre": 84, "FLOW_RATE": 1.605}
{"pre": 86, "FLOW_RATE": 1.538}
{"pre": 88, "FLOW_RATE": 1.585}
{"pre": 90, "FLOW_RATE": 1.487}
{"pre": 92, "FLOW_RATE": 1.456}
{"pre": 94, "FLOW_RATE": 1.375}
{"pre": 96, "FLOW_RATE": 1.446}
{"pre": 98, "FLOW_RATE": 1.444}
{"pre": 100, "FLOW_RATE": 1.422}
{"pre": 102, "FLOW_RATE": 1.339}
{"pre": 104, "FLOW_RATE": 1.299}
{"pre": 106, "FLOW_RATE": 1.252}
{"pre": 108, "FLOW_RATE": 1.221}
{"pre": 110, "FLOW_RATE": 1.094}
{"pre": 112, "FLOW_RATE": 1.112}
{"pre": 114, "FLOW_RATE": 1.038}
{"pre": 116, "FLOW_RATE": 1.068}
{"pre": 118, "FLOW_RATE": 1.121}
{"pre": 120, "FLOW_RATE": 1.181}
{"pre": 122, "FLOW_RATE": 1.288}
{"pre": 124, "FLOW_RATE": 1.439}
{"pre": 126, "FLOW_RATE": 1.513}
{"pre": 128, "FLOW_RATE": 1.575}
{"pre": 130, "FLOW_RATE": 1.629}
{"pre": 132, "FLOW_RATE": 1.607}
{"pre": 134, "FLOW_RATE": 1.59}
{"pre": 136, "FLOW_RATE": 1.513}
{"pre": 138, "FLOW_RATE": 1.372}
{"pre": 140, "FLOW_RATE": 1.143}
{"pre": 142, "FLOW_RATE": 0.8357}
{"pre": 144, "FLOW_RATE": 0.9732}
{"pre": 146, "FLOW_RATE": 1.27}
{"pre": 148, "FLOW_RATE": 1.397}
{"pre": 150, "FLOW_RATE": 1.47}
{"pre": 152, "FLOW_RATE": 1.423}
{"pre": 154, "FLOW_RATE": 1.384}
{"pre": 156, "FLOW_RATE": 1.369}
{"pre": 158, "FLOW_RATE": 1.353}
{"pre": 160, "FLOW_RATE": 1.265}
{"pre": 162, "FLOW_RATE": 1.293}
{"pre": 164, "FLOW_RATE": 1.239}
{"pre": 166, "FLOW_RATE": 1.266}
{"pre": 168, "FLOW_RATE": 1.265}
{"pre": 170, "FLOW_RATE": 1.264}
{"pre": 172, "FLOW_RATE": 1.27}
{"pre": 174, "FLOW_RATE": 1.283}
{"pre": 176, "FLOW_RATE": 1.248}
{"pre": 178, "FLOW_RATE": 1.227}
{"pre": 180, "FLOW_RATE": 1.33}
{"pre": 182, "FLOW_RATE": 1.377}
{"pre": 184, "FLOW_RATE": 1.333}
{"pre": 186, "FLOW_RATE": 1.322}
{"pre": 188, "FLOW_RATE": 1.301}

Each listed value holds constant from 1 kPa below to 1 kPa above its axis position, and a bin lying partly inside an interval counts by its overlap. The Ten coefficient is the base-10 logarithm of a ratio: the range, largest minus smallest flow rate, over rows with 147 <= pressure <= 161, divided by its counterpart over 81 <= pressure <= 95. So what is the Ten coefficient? 0.0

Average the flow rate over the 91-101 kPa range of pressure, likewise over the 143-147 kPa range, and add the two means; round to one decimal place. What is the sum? 2.6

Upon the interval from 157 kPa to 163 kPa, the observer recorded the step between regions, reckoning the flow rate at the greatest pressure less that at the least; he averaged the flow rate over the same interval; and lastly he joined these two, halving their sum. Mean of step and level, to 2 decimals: 0.62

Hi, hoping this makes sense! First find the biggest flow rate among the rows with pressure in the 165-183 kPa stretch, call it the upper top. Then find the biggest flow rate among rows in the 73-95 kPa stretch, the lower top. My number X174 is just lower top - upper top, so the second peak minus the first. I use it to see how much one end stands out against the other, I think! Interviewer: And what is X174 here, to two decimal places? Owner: 0.23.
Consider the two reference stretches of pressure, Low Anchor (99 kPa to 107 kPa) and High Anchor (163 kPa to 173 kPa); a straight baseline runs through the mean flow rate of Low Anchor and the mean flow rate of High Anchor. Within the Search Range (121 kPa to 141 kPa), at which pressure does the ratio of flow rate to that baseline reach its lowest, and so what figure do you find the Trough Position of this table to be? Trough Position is 140 kPa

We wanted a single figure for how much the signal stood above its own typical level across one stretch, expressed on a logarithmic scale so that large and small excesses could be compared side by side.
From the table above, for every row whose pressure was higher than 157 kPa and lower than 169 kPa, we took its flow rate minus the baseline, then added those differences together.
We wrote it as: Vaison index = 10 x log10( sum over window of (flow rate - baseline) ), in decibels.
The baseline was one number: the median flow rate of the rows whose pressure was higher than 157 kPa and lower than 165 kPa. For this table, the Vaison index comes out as -22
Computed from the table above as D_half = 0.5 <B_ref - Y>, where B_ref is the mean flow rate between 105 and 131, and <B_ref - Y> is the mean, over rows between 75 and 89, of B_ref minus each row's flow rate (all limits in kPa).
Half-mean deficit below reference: -0.14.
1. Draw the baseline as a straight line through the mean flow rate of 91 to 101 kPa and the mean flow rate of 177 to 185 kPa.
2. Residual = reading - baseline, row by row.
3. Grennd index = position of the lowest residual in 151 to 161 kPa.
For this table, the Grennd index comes 160 kPa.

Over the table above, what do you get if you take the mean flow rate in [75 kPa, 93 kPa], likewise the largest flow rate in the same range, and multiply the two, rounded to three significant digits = 2.47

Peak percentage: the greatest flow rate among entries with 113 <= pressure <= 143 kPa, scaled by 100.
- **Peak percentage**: 163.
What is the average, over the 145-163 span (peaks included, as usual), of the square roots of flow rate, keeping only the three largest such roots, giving 1.20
